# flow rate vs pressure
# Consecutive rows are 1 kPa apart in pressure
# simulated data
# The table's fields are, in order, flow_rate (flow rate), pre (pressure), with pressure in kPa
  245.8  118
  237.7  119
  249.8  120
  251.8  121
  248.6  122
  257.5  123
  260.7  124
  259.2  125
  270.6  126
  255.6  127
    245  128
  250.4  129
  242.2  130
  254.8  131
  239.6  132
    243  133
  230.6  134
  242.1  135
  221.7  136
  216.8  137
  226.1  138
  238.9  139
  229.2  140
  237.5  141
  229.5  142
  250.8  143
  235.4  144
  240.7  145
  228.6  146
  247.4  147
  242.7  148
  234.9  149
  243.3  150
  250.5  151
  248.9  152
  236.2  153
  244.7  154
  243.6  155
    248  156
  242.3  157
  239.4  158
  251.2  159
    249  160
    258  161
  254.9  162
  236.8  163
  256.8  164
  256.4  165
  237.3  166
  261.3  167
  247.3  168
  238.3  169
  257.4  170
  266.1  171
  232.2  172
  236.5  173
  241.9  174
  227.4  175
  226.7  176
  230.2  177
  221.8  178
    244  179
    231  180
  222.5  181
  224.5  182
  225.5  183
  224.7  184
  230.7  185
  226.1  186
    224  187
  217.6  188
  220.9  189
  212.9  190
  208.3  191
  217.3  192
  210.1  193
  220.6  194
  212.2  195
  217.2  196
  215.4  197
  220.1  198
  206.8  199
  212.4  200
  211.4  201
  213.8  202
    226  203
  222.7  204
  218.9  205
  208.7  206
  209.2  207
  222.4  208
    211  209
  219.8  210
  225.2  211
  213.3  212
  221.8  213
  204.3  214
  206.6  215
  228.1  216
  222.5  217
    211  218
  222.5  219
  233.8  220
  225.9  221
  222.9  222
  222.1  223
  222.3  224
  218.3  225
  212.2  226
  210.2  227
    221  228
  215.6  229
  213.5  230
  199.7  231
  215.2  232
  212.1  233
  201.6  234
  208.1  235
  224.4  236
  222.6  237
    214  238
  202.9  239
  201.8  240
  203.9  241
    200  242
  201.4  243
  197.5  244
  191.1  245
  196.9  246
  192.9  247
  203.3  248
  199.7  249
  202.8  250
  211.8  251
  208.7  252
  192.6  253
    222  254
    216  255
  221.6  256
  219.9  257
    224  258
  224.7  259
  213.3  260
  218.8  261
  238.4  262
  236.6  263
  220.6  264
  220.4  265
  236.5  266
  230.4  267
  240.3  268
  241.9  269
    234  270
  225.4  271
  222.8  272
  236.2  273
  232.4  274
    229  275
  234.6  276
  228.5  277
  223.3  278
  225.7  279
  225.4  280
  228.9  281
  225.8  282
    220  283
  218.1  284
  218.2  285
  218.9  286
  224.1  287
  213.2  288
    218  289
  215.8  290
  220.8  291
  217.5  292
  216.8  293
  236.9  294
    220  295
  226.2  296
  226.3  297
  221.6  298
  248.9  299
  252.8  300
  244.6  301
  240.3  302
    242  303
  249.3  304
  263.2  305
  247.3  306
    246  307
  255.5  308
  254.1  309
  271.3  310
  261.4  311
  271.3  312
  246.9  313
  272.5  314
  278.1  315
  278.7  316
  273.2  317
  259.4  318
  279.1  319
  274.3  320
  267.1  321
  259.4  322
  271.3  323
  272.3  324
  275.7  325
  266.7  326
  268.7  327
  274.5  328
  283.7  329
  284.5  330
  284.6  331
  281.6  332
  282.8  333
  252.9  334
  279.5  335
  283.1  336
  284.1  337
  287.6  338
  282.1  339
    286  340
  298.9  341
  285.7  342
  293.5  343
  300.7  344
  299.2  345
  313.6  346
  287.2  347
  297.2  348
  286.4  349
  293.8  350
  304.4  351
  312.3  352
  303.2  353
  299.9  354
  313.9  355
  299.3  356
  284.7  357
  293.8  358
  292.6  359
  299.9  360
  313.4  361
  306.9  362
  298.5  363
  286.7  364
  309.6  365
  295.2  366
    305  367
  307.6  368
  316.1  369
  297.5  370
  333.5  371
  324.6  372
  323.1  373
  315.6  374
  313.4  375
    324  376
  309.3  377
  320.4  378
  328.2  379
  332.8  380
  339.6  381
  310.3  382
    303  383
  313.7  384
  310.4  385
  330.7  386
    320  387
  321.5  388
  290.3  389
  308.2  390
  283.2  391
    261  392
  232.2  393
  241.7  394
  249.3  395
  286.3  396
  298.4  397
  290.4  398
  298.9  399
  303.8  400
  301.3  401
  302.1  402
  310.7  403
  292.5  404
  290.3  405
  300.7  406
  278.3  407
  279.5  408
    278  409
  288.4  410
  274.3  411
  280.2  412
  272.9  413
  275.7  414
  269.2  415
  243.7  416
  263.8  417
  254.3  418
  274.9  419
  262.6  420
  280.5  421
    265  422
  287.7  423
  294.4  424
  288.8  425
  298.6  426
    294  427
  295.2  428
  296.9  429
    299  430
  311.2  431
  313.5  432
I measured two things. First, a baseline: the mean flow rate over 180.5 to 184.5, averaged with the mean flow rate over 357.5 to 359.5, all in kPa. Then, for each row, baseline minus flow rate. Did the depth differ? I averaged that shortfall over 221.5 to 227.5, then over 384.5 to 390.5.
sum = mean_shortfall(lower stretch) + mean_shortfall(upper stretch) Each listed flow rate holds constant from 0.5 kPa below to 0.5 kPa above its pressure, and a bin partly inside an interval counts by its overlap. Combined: -14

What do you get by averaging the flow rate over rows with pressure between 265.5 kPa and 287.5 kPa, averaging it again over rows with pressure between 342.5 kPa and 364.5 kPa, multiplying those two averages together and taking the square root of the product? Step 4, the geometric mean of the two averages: 261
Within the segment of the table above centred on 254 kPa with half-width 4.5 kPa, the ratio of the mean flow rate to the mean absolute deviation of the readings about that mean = 26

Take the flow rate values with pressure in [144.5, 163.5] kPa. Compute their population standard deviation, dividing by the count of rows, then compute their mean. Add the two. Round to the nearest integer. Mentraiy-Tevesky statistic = 251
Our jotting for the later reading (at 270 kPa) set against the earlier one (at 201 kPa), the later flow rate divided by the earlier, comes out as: 1.1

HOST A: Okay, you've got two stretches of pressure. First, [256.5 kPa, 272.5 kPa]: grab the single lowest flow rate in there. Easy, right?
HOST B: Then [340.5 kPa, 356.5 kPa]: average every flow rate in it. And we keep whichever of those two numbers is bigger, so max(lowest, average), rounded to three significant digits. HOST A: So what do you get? 299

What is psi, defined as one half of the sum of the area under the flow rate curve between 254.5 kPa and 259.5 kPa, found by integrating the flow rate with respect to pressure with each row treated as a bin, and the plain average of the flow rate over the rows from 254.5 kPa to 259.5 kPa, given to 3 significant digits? 664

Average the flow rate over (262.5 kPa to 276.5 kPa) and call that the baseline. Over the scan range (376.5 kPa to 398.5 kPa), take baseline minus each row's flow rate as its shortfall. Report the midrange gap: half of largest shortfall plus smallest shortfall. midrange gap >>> -54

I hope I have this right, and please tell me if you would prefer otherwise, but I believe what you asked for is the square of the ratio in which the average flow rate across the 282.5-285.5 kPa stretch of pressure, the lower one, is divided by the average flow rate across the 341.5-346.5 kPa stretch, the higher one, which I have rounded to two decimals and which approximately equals 0.54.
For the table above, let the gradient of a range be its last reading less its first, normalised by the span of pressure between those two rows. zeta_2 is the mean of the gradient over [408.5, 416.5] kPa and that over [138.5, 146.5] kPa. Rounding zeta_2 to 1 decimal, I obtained -3.2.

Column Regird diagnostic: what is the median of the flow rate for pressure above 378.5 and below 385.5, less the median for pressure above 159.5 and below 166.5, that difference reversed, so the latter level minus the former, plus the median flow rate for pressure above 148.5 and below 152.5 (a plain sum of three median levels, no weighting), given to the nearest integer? 187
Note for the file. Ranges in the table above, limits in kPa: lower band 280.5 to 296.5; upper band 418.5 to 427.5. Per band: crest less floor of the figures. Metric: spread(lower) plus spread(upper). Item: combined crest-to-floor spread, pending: 60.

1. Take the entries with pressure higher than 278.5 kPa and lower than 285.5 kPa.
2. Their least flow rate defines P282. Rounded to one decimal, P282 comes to 218.1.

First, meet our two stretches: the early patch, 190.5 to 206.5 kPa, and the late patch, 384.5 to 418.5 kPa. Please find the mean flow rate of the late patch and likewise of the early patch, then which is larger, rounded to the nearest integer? 285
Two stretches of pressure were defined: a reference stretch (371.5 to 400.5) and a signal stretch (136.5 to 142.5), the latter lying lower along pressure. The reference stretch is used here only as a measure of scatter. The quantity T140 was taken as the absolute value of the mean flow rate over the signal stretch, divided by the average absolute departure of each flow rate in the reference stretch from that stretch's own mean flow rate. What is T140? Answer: 11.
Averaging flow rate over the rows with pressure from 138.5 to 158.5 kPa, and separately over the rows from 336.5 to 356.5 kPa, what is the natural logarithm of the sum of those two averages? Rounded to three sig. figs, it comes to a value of 6.29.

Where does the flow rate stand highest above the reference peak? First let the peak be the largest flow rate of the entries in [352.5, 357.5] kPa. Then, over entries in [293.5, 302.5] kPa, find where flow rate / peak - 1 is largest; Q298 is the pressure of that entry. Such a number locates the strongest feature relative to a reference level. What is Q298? 300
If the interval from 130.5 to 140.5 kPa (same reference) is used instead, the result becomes 131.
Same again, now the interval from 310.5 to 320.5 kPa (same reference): 319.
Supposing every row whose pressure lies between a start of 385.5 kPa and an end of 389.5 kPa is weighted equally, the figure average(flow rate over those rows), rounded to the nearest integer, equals 316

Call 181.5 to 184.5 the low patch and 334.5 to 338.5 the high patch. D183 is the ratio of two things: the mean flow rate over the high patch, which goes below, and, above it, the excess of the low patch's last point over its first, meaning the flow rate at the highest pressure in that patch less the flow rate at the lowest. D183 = 0.00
